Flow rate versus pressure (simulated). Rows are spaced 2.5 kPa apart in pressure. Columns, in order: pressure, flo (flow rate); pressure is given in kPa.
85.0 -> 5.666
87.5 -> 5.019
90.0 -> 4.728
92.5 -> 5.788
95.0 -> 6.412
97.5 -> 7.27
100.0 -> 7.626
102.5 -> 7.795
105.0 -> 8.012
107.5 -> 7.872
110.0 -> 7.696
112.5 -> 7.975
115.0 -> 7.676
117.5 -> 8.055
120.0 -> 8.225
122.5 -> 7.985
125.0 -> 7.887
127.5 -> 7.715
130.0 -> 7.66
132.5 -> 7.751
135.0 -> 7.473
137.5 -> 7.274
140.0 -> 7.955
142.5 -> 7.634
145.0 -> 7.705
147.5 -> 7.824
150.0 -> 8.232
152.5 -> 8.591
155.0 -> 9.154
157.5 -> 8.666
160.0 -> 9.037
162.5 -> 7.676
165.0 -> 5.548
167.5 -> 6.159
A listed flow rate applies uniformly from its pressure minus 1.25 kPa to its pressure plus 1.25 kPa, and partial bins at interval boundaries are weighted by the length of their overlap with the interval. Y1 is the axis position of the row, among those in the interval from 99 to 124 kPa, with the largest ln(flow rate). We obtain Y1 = 120.0 kPa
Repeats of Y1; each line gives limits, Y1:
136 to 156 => 155.0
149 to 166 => 155.0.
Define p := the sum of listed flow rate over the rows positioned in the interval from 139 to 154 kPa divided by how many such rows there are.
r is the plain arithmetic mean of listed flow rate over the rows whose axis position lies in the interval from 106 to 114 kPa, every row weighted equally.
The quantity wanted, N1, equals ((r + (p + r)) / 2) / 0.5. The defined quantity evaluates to 23.7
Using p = 7.99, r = 7.8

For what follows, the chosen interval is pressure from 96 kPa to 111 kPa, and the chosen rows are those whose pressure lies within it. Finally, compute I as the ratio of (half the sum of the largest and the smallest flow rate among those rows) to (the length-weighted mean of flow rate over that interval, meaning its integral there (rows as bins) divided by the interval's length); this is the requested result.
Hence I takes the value 0.99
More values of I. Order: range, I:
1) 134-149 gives 0.99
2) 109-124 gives 1.00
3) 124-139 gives 0.99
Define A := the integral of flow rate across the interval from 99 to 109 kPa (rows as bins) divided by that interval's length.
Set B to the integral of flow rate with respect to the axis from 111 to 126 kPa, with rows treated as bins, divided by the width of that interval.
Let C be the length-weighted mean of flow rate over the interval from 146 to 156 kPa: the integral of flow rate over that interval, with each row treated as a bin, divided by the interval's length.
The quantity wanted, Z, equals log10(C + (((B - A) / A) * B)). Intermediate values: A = 7.8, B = 7.96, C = 8.41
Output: 0.93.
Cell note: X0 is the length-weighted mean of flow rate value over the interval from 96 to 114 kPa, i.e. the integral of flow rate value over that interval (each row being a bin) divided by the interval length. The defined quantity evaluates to 7.73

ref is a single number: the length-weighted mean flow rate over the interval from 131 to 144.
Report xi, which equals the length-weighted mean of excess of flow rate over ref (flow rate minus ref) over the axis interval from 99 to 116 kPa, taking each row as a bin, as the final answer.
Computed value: 0.2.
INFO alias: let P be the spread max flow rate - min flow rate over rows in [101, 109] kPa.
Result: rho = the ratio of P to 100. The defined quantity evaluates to 0.0022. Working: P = 0.2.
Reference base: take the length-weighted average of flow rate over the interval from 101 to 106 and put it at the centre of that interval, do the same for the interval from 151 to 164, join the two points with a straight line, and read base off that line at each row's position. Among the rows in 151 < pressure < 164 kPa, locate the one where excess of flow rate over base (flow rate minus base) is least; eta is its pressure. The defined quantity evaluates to 162.5 kPa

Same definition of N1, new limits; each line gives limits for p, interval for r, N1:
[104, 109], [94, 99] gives 21.6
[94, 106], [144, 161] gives 24.3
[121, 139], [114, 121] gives 23.6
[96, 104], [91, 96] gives 19.8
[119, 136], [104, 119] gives 23.6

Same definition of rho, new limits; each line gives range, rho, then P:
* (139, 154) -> 0.0096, 1.0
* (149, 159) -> 0.0092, 0.9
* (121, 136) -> 0.0051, 0.5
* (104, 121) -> 0.0055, 0.5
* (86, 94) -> 0.0106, 1.1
